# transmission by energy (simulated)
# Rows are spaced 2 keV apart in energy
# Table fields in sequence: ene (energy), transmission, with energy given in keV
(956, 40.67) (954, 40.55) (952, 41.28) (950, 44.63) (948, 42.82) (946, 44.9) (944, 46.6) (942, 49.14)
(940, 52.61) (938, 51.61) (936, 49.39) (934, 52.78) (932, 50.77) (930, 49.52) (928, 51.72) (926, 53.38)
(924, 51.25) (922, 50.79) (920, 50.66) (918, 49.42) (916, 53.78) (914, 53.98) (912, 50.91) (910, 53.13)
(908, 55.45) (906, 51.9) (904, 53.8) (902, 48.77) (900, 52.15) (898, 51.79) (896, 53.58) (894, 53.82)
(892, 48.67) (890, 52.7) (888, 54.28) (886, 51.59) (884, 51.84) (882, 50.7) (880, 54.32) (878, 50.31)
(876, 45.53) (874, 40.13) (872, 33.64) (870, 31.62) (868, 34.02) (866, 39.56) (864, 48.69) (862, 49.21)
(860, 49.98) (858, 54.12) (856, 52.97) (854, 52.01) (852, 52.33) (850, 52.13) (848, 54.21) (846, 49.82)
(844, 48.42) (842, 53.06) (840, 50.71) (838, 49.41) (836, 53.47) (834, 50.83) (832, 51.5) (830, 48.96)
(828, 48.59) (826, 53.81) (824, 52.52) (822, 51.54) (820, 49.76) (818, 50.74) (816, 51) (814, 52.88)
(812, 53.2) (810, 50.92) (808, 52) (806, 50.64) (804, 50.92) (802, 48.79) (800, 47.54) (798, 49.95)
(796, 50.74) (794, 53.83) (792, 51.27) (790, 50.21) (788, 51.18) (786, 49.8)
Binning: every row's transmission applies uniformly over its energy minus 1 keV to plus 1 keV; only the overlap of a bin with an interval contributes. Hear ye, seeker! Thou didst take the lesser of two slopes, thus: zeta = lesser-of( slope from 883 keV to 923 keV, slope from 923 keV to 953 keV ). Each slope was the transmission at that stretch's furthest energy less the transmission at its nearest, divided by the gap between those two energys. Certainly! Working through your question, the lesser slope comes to -0.36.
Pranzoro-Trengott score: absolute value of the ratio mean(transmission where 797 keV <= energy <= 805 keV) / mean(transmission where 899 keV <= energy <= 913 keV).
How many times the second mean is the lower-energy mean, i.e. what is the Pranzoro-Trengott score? 0.94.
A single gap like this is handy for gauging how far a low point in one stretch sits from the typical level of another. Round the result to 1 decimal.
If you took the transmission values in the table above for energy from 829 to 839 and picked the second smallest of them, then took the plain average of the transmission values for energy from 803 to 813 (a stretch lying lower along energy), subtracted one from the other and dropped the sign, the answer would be 2.1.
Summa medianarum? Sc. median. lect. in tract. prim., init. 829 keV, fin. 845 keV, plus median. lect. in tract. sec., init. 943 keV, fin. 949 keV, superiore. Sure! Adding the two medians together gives 96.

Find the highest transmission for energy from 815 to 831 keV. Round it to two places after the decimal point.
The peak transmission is 53.81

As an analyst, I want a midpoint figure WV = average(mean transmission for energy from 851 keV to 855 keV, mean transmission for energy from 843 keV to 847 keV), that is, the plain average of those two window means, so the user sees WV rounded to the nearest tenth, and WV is 50.6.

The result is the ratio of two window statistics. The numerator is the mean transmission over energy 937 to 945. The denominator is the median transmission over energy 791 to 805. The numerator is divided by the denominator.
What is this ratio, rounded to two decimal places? 0.99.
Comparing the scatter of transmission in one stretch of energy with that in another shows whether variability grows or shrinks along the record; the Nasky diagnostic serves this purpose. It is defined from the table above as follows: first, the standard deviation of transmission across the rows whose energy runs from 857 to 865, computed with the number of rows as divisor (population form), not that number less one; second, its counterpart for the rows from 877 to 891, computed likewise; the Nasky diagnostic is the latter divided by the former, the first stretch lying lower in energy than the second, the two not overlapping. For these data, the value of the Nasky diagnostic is 0.7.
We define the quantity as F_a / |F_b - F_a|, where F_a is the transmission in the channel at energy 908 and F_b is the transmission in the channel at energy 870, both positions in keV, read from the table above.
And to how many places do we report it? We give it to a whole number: 2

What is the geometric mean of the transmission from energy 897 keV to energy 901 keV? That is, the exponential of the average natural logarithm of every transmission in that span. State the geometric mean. 52.0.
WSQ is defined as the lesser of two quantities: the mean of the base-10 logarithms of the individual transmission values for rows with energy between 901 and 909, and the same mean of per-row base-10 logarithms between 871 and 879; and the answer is 1.62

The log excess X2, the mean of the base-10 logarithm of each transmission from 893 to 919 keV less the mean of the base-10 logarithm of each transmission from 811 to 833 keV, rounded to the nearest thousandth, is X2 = 0.010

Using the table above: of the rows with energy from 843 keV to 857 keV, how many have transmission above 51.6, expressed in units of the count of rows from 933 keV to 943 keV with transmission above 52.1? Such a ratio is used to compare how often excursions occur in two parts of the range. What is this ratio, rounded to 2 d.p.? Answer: 2.50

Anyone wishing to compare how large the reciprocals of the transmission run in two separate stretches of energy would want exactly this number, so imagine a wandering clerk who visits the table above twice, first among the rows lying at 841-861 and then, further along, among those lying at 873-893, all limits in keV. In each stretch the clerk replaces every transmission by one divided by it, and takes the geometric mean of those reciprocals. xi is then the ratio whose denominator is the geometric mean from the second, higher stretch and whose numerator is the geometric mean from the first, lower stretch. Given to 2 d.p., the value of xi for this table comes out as 0.96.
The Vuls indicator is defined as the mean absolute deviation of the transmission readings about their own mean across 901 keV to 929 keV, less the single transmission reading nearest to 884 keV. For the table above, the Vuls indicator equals -50.3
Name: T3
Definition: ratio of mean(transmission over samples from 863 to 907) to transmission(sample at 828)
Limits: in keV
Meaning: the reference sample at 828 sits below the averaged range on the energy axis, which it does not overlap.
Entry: 0.99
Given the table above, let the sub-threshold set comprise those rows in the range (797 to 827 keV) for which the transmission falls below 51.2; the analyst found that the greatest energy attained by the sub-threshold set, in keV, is 820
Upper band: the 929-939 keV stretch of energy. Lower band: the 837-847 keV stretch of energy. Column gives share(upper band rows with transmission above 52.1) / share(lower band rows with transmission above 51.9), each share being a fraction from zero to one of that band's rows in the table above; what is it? 1.0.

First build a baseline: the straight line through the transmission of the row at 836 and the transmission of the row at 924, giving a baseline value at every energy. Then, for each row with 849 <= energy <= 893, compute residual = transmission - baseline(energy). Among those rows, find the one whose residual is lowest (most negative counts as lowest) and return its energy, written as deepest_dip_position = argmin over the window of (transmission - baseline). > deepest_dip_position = 870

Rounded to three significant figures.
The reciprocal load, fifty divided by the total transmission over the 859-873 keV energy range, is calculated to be 0.174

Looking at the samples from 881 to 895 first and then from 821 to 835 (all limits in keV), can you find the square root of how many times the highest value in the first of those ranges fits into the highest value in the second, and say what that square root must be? 1.00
